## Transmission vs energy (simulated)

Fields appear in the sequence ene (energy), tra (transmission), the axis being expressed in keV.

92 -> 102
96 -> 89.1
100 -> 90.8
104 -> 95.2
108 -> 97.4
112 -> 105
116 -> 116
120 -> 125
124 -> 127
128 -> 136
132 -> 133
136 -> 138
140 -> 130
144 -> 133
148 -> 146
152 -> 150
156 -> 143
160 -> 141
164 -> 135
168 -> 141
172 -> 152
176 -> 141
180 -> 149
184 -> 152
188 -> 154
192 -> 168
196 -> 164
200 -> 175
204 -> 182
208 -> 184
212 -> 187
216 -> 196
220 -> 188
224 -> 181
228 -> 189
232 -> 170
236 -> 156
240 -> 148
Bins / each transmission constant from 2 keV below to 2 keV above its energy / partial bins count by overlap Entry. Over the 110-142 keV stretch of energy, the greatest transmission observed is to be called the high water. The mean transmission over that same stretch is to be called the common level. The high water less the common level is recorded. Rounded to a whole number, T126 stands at 12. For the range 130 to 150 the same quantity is 10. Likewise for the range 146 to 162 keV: 5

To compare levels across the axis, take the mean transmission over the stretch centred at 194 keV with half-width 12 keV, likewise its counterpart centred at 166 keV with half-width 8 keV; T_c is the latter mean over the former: 0.86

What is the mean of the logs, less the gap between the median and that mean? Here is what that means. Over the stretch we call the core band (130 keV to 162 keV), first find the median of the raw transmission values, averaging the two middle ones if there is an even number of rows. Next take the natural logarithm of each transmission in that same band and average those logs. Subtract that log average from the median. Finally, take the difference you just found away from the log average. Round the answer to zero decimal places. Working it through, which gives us -130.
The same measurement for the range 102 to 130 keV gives -107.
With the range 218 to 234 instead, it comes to -174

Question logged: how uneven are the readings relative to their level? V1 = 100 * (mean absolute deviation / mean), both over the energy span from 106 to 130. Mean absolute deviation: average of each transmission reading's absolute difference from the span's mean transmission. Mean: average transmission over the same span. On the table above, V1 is 10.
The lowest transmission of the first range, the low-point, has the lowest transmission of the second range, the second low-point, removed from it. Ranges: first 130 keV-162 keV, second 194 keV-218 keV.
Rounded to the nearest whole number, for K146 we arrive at -34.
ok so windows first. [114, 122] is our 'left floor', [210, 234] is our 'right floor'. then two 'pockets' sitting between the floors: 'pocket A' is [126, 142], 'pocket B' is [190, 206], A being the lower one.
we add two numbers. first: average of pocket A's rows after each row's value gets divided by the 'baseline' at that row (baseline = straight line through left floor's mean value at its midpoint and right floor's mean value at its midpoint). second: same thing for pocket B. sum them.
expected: 2.04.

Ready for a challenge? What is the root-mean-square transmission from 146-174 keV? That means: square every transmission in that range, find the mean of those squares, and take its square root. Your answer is 144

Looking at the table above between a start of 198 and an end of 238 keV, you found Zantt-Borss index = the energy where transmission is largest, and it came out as 216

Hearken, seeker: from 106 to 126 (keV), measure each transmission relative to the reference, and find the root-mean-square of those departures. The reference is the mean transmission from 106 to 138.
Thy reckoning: 14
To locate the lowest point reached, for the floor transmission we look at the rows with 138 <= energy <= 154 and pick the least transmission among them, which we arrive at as 130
